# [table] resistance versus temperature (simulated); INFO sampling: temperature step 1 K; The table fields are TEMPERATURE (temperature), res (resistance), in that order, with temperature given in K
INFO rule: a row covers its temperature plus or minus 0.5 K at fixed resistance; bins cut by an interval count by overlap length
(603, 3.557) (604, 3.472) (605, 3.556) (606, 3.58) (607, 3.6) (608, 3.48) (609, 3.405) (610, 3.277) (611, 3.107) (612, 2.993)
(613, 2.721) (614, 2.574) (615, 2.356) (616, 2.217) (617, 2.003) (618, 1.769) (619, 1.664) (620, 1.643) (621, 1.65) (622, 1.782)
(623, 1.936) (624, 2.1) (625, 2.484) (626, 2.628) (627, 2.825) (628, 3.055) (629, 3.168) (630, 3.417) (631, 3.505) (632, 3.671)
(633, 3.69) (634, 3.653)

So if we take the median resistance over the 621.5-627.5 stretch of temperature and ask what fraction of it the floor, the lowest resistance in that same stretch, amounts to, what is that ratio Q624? 0.78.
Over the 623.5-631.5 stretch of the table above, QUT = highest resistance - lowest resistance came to 1.4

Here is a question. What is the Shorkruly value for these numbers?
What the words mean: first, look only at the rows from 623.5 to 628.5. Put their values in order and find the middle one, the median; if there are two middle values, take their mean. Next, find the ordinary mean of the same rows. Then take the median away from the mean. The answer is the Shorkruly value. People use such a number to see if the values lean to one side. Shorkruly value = -0.01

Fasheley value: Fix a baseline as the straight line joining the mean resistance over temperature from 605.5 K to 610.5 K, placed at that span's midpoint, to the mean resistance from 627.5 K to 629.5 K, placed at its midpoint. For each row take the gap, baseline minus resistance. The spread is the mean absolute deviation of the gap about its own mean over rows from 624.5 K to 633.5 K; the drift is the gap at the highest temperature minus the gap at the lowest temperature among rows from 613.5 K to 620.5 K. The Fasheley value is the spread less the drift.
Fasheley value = -0.42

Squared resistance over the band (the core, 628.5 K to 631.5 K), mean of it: 11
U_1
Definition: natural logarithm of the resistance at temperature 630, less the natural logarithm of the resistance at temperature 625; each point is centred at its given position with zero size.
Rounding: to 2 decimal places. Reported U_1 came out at 0.32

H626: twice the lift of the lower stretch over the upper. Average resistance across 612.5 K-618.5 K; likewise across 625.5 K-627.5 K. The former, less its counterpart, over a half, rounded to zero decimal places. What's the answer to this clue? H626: -1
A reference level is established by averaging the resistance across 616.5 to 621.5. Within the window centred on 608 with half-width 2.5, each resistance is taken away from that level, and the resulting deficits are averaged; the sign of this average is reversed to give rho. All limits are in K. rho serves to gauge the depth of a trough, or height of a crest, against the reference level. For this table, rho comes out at 1.7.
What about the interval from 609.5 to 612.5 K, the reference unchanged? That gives 1.4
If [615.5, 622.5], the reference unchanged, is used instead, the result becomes 0.1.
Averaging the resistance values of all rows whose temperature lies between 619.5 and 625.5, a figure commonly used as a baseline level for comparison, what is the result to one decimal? 1.9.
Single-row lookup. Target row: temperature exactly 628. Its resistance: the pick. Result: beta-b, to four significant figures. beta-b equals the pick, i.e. 3.055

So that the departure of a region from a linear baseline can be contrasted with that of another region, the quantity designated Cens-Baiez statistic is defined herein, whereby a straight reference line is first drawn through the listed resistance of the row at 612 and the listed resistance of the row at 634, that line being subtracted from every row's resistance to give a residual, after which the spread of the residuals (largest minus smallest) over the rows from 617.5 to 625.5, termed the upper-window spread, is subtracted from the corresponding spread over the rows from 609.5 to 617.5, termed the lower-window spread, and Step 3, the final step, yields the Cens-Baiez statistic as 0.8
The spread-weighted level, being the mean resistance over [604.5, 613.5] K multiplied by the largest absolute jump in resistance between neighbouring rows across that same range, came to 0.90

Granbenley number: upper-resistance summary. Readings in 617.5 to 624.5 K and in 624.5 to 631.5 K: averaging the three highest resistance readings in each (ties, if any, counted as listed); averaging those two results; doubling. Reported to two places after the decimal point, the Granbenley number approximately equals 5.30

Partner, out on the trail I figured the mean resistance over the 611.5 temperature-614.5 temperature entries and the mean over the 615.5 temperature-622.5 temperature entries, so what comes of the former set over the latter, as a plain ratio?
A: 1.5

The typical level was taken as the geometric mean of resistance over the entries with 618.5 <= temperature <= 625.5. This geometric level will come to 1.9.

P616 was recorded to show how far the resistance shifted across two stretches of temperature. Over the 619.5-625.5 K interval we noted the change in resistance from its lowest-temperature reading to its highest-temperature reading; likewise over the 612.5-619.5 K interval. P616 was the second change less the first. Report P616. -1.9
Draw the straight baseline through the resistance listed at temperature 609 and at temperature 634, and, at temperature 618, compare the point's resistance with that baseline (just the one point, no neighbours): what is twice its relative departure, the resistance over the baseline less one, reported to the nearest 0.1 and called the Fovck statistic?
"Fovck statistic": -1.0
